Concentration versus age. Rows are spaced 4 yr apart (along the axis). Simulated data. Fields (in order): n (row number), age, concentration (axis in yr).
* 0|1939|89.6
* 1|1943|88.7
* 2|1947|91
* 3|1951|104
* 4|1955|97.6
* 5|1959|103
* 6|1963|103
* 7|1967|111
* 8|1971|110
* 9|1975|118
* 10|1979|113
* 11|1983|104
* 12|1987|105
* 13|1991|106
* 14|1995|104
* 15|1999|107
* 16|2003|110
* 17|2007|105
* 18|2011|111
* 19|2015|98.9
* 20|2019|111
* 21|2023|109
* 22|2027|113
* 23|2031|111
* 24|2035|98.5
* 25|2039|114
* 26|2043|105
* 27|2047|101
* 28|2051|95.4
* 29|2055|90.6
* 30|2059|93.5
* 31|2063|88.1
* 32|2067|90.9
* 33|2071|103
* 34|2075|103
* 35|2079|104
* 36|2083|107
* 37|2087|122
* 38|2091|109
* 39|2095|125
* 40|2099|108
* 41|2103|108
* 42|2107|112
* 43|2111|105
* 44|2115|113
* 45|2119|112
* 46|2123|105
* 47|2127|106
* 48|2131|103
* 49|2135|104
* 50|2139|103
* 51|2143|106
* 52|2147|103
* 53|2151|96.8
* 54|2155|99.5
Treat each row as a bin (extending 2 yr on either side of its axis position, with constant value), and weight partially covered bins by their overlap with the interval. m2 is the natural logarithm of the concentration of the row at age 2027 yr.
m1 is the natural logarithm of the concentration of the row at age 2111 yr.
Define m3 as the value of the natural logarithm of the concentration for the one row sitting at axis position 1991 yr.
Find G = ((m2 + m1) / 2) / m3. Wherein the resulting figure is 1.01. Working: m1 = 4.65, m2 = 4.73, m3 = 4.66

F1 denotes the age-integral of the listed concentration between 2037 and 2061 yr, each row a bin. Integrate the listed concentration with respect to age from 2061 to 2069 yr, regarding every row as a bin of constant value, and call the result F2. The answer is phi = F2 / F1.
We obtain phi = 0.3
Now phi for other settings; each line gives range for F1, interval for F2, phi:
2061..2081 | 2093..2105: 0.7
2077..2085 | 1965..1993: 3.6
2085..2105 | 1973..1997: 1.1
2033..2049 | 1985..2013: 1.8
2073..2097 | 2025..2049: 1.0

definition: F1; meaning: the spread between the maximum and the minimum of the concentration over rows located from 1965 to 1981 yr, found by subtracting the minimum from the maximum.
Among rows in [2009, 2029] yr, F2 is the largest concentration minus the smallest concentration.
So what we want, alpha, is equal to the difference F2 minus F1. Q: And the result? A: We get 6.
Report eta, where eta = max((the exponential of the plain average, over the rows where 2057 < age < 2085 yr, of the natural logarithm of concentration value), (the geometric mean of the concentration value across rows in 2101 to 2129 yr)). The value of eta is 109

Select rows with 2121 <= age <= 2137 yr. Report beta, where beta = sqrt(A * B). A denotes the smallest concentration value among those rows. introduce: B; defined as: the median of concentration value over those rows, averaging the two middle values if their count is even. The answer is 104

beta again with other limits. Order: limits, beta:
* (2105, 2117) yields 108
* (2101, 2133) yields 105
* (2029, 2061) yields 95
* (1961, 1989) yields 106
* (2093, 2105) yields 108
